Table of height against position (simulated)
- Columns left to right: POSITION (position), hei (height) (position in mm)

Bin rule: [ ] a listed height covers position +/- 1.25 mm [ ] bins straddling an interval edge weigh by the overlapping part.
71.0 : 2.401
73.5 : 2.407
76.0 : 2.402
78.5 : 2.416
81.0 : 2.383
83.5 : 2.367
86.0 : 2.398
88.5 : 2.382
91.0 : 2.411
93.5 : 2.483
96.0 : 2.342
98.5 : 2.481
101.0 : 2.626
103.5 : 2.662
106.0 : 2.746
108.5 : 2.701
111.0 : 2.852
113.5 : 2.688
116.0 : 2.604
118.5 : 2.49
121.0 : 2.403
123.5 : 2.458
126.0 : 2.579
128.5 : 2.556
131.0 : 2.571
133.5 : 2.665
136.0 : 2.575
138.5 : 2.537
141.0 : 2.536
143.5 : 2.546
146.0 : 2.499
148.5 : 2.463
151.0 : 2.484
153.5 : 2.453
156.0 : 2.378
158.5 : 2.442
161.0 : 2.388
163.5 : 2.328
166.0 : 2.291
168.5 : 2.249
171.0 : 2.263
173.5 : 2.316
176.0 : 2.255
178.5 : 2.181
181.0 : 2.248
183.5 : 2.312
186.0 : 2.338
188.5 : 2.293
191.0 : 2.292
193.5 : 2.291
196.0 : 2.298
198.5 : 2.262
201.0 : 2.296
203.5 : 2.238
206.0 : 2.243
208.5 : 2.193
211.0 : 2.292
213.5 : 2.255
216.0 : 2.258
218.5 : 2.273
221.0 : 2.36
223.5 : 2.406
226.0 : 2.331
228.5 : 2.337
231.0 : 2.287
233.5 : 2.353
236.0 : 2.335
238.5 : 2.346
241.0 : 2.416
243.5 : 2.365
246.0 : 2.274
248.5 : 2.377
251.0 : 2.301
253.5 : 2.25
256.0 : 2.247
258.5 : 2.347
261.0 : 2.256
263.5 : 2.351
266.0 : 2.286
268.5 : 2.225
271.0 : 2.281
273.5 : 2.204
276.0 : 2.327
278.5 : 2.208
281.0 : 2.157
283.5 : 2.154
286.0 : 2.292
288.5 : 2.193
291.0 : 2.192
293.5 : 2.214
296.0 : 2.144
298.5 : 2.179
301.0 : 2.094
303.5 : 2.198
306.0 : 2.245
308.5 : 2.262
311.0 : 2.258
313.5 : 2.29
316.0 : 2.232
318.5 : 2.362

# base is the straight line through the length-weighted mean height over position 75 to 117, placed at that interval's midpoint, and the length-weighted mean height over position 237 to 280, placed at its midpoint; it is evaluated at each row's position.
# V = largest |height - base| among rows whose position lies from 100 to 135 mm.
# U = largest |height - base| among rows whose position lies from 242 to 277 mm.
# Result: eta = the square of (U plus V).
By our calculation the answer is 0.175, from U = 0.07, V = 0.347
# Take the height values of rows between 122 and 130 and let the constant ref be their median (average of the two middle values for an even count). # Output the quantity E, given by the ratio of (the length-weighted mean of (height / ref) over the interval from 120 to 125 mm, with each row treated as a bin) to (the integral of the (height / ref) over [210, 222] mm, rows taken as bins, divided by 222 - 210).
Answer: 1.07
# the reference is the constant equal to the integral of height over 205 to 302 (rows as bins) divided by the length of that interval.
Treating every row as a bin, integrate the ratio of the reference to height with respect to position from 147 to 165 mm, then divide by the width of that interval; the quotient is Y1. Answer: 0.94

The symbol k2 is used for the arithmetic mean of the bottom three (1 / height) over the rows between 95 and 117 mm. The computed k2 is 0.362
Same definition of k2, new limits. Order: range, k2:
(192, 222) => 0.431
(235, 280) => 0.419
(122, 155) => 0.384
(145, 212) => 0.403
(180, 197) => 0.432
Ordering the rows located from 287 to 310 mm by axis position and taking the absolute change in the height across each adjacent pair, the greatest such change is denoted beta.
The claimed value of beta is 0.104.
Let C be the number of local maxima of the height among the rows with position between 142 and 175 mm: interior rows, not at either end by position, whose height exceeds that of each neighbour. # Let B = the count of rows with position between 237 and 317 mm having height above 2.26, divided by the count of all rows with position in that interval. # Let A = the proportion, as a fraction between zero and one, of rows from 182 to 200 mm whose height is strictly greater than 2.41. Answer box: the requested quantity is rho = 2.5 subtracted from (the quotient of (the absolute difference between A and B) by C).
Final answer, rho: -2.28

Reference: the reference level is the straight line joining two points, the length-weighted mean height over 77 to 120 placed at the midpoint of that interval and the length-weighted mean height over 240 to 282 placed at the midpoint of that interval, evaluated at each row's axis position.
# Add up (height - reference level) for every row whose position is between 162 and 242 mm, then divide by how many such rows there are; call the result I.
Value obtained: -0.08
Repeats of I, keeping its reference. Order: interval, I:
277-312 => -0.04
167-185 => -0.15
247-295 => -0.02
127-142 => 0.10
